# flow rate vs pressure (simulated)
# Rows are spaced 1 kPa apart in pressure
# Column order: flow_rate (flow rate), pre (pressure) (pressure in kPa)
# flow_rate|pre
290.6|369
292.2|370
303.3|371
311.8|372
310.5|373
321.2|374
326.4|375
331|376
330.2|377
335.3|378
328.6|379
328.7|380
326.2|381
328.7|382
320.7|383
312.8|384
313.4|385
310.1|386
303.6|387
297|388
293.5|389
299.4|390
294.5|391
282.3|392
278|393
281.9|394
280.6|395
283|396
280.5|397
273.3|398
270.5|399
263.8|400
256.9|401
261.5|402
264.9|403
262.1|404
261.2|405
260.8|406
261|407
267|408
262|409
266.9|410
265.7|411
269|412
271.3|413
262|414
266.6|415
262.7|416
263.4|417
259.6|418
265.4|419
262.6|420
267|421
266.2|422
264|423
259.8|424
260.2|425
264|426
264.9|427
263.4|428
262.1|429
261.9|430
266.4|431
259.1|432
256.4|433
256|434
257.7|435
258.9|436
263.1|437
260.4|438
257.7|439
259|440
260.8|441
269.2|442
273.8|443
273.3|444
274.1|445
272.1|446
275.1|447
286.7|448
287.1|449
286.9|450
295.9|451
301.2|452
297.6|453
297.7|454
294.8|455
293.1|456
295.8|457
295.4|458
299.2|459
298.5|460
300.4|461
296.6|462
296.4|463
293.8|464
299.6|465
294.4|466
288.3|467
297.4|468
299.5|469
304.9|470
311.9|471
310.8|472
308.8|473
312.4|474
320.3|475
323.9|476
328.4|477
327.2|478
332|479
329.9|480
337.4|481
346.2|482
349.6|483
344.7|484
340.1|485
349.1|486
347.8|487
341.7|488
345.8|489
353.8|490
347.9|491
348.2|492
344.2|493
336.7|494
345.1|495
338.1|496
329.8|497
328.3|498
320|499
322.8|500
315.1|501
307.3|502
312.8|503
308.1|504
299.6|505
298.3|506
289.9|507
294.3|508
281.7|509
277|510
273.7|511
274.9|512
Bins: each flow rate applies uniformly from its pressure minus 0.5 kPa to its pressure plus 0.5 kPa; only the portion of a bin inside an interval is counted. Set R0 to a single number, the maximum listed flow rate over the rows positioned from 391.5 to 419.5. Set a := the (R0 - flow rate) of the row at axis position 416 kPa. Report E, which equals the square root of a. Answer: 4.5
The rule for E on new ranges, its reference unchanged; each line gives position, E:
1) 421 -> 4.0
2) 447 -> 2.8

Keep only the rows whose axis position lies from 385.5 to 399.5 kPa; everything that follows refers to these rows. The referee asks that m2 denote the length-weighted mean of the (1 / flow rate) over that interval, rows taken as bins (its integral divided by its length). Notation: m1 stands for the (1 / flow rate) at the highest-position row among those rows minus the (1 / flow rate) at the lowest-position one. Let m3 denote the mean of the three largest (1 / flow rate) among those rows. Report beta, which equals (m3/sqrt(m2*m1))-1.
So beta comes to 2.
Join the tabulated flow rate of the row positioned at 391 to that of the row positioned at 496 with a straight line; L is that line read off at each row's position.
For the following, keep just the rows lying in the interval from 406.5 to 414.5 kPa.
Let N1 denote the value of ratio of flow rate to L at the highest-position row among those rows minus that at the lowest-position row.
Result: 0.00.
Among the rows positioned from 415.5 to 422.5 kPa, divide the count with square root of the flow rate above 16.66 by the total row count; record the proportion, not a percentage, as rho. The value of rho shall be 0.0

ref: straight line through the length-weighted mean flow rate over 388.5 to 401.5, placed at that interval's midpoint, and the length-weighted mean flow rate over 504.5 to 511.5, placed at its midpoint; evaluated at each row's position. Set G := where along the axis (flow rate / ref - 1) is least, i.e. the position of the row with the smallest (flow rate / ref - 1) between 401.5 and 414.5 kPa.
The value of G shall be 406 kPa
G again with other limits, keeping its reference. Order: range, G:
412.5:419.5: 418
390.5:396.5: 393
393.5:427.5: 401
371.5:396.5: 393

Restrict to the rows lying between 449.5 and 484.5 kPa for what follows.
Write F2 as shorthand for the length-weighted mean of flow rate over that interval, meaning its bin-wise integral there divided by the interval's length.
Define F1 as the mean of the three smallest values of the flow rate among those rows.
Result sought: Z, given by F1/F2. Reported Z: 0.94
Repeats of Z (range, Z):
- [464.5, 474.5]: 0.97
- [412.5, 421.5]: 0.99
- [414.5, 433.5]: 0.98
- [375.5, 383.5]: 0.99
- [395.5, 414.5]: 0.97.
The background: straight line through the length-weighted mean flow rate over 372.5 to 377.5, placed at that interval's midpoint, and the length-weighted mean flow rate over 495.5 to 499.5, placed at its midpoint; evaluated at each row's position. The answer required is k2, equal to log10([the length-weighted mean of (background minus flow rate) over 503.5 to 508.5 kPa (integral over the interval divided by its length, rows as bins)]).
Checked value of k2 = 1.50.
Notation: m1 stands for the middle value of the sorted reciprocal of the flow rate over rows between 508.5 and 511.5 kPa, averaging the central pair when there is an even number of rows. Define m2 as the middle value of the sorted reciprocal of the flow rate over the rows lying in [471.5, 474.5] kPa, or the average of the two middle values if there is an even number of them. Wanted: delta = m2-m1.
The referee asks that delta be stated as -0.0004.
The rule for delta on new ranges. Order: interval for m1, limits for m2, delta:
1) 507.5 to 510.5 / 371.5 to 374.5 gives -0.0003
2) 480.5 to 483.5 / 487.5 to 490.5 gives 0.0000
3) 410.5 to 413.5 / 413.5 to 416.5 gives 0.0001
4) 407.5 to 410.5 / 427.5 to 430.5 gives 0.0001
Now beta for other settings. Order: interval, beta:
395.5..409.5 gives 3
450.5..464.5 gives 11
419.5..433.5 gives 6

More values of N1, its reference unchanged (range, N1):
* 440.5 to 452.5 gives 0.11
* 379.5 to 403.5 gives -0.25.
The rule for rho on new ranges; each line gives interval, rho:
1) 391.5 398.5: 0.9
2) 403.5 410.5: 0.0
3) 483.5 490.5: 1.0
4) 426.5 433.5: 0.0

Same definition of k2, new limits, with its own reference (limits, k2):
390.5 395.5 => 1.61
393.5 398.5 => 1.65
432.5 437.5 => 1.83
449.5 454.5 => 1.50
